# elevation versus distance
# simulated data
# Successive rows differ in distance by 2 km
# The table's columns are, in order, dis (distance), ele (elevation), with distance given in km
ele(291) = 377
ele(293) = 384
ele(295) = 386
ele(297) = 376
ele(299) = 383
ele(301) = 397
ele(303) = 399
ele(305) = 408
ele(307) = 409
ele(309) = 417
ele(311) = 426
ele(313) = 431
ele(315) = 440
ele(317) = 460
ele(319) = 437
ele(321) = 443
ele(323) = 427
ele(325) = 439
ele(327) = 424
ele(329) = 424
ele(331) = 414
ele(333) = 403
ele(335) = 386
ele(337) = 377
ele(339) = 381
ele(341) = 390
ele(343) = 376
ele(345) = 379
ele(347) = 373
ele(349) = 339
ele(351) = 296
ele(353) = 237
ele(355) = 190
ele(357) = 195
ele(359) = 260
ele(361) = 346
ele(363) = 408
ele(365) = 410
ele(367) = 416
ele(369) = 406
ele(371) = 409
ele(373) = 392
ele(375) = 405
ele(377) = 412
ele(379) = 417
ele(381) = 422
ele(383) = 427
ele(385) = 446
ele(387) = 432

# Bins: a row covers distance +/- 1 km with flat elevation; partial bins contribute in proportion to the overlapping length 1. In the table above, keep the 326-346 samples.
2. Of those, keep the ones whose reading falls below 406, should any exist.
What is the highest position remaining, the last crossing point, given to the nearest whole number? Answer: 345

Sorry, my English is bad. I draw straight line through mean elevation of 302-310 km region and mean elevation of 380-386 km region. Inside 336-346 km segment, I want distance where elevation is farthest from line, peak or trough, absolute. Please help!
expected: 343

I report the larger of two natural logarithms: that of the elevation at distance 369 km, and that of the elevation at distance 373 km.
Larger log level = 6.01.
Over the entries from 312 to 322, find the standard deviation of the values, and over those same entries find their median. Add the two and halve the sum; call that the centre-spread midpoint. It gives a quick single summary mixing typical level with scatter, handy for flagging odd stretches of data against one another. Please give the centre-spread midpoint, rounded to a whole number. 225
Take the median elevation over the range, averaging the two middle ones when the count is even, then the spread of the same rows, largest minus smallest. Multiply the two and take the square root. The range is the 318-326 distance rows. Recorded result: 84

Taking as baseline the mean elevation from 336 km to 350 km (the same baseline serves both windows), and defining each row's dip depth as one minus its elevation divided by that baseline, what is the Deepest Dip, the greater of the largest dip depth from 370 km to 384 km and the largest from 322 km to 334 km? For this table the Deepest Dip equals -0.049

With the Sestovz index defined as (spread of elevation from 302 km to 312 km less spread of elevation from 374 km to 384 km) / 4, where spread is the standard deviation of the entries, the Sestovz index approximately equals 0.4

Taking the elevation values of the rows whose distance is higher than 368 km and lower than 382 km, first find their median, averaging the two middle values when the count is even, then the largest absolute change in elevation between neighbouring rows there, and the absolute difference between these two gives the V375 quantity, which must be 392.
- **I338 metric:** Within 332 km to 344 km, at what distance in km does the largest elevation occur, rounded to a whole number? 333 km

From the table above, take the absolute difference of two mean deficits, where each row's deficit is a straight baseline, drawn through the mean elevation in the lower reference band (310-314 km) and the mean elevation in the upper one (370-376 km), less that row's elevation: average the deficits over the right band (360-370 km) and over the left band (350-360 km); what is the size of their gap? 166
